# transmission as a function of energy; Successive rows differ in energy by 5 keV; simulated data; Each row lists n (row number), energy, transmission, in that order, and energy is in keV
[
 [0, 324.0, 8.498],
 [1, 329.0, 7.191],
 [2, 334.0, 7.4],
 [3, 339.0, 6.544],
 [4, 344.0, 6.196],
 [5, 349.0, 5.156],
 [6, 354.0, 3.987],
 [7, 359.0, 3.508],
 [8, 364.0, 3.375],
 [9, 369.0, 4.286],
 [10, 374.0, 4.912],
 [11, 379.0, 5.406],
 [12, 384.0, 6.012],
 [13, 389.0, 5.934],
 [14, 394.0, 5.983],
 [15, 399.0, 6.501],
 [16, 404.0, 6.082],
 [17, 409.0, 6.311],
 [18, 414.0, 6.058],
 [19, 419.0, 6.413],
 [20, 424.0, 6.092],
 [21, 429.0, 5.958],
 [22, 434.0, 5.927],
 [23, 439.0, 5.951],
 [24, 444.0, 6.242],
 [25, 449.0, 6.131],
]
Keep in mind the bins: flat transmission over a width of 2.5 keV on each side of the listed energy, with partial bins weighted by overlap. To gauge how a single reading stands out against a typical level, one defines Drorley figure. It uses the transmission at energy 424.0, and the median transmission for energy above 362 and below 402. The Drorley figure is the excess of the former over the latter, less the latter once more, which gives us -5.2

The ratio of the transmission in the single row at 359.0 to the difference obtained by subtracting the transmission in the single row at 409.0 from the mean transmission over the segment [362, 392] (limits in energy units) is -2.7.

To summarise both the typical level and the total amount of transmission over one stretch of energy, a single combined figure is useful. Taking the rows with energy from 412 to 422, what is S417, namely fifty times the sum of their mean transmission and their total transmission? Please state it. 935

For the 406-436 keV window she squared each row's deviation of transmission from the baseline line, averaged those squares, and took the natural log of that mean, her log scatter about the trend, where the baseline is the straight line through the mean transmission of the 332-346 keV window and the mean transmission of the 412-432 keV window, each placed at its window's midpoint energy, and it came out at -3.9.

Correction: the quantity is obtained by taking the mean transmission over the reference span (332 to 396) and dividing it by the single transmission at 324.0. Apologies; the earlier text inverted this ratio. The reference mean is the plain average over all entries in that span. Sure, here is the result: 0.62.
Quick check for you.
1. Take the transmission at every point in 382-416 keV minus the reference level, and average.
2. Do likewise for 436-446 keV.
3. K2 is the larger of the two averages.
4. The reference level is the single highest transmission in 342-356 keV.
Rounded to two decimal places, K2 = -0.07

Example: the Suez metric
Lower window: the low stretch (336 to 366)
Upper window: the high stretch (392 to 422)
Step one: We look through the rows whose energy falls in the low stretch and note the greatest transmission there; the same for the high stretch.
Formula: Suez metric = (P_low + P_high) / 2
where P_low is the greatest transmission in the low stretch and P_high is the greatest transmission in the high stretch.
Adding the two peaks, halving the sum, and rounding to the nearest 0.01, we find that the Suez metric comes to 6.52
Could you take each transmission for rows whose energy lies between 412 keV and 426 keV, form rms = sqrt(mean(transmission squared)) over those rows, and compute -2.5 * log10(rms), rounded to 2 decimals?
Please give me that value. -1.98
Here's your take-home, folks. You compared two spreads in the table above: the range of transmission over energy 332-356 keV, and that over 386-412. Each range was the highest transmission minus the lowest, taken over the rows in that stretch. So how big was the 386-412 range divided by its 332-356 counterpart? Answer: 0.17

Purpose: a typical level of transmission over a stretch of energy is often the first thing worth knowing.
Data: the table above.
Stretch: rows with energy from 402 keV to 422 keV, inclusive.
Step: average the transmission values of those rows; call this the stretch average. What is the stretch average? 6.22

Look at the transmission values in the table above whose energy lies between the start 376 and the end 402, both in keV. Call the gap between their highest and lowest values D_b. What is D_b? 1.1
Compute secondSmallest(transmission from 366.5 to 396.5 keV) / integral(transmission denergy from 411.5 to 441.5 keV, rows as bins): 0.0270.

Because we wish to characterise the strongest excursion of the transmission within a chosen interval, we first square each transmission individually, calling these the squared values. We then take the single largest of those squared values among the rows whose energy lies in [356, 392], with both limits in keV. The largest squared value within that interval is 36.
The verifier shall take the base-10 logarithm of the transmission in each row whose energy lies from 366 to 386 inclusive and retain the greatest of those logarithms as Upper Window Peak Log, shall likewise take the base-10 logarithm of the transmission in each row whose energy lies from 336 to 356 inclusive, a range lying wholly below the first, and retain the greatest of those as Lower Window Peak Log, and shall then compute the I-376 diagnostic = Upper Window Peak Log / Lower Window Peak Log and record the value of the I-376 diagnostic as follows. 0.95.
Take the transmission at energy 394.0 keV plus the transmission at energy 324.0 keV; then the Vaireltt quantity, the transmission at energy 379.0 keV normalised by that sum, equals 0.37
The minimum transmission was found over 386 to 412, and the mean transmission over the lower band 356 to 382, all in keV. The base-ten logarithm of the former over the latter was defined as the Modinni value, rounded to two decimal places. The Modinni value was 0.14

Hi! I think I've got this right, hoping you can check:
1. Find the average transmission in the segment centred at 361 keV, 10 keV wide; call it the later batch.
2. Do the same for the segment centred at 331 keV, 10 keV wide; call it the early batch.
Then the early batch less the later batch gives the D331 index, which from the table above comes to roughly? 3.9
